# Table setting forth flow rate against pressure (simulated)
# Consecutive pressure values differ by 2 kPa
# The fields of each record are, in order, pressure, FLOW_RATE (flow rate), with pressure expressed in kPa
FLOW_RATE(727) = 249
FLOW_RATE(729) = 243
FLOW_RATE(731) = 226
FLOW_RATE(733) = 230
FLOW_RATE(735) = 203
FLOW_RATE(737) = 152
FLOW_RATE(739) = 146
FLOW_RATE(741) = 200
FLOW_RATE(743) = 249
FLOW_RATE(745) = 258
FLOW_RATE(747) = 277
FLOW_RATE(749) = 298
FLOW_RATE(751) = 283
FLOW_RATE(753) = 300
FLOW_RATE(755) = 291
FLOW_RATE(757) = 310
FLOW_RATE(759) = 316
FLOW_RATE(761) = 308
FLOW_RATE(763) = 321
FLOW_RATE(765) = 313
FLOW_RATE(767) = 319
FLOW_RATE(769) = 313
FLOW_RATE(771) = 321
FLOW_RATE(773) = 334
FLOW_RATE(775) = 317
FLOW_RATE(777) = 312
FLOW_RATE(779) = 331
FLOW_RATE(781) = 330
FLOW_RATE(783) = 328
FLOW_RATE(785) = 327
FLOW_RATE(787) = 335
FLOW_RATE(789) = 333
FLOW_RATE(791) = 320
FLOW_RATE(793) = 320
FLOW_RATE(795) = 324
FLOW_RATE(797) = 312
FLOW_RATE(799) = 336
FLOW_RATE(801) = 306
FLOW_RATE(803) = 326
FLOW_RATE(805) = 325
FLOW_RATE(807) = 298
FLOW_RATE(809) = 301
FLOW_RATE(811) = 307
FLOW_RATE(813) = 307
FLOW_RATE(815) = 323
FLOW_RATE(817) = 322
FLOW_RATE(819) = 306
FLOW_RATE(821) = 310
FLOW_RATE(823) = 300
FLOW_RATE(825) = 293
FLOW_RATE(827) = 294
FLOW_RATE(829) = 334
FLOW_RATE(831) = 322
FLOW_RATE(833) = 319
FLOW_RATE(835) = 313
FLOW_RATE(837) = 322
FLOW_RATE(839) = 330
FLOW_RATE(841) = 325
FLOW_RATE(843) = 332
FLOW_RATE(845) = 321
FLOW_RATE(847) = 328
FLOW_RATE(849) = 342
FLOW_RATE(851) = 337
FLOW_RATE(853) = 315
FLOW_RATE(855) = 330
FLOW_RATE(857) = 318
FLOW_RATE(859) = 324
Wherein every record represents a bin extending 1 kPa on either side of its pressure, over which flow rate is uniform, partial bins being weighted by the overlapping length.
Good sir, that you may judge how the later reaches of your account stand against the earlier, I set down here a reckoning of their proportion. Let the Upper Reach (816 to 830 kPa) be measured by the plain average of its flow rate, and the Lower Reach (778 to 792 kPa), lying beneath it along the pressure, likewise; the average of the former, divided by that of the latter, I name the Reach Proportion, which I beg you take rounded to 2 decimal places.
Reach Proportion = 0.94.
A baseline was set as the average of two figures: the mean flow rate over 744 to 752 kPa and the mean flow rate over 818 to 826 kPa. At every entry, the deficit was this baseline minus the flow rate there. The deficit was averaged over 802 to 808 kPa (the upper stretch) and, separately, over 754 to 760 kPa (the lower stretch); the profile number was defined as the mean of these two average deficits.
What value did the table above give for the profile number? -20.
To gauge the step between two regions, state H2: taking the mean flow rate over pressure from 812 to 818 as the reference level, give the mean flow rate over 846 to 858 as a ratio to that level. 1.03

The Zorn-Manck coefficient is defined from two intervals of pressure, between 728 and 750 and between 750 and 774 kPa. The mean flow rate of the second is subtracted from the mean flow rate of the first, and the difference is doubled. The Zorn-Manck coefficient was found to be -170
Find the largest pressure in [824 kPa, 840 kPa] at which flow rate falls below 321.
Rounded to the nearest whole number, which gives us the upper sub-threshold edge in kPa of 835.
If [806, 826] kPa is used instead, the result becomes 825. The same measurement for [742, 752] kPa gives 751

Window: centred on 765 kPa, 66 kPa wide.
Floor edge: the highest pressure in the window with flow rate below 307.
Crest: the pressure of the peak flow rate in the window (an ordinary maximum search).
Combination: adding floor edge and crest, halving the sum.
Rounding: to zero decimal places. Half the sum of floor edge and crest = 771 kPa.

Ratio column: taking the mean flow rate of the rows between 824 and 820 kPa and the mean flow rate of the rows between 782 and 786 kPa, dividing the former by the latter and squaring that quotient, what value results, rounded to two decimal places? 0.87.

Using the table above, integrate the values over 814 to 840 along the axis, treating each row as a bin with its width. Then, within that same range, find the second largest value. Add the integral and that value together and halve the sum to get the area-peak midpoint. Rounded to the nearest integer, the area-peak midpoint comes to 4253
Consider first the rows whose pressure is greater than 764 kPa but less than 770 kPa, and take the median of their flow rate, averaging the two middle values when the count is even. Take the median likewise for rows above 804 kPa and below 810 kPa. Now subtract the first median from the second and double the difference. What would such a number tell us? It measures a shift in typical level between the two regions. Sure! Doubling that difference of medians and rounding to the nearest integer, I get -24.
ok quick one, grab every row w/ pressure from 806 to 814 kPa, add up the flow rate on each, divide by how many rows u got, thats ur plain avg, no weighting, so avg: 303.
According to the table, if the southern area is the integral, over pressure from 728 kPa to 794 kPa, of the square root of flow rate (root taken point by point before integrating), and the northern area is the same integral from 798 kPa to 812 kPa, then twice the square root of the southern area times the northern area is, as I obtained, 1051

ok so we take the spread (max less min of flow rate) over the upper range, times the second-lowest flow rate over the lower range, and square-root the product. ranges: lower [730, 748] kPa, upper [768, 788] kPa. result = 59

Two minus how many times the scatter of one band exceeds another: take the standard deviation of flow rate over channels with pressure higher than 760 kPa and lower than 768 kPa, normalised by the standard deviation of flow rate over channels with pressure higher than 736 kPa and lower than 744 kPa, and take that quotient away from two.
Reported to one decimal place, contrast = 1.9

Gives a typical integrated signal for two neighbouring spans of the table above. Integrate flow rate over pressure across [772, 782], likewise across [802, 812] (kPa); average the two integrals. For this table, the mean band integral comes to 3181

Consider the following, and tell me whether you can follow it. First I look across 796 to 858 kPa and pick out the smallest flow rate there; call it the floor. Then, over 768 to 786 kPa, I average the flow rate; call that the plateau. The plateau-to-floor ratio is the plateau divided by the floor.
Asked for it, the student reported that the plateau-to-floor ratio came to 1.10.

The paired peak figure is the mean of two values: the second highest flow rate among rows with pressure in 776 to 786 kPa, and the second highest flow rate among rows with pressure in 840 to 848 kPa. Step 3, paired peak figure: 329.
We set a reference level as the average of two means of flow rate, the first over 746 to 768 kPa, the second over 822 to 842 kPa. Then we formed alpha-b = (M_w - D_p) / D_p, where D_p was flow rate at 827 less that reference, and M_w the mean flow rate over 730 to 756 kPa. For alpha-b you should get -17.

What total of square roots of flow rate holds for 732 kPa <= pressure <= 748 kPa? 116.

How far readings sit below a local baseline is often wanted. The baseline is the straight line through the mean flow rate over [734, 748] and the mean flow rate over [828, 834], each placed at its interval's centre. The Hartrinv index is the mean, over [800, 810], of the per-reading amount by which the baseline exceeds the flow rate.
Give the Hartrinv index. -19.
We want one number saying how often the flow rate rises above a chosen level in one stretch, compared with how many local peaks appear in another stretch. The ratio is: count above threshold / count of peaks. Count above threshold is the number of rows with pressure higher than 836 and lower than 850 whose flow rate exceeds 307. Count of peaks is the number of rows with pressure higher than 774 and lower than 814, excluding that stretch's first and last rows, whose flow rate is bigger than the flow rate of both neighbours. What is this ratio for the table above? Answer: 1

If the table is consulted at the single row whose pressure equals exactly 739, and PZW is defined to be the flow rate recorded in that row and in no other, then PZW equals 146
